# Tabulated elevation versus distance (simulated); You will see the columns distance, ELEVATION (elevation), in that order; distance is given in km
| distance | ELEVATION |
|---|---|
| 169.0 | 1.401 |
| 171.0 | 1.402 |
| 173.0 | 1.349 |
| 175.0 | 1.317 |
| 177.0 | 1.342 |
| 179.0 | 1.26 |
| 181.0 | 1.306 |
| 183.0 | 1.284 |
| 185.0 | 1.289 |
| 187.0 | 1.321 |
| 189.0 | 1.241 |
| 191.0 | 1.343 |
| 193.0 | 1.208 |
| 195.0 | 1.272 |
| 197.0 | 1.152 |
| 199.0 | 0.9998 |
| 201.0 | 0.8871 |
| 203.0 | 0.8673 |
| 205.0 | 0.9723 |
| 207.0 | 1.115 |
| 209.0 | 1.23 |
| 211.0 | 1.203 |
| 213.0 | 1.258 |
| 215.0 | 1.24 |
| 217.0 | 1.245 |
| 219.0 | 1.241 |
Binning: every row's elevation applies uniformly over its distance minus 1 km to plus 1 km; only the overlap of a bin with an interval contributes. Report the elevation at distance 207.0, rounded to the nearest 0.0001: 1.1150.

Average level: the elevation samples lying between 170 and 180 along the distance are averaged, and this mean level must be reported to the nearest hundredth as 1.33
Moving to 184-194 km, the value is 1.28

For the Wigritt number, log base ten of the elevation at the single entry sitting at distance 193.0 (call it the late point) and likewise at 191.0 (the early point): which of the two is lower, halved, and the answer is 0.041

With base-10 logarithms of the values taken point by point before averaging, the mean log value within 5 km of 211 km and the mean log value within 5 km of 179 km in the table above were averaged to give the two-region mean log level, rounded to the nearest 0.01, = 0.10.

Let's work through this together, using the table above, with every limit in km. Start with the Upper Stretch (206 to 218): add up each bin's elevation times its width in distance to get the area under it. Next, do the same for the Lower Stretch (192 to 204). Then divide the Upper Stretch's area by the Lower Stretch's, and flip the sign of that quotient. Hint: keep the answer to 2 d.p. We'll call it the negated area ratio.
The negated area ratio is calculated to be -1.14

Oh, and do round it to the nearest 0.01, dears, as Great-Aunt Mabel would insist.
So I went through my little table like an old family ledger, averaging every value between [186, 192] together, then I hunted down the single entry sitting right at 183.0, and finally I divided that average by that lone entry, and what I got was 1.01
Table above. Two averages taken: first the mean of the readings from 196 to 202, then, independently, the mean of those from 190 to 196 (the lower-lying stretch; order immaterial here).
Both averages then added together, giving 2.29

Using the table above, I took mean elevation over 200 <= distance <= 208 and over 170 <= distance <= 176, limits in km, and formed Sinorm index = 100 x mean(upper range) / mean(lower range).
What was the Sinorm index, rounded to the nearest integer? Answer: 71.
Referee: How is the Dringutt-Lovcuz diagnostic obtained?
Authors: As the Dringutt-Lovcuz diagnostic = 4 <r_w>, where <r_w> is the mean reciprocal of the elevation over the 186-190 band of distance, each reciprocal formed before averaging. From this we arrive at 3.1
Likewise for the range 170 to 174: 2.9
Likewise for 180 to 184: 3.1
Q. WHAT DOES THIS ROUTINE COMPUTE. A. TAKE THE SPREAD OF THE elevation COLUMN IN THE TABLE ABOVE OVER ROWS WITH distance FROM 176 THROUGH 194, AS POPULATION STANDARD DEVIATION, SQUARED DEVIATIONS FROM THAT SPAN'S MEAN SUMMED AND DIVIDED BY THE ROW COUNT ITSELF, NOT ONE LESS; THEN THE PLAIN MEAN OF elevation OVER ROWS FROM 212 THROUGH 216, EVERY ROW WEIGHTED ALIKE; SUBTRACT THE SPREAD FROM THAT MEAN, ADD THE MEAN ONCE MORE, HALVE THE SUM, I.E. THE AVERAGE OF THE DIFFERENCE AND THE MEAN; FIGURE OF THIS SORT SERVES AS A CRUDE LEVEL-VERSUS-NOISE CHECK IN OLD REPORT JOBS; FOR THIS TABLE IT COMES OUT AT 1.23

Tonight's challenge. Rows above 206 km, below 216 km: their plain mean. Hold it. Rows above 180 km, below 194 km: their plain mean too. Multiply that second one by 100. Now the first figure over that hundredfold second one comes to 0.0094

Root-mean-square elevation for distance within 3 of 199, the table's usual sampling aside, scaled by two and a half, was 2.5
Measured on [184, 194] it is 3.2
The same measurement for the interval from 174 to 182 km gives 3.3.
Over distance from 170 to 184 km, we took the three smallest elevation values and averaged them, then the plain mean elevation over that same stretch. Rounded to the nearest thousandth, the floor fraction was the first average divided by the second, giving 0.970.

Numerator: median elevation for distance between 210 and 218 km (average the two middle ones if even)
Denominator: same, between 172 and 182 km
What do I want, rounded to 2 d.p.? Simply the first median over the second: 0.94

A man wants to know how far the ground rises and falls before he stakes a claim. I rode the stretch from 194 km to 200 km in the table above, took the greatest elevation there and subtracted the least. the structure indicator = 0.27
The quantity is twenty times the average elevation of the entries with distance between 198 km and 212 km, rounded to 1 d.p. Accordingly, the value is 20.8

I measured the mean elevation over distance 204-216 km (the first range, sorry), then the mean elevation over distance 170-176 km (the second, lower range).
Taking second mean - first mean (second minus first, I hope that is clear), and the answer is 0.19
